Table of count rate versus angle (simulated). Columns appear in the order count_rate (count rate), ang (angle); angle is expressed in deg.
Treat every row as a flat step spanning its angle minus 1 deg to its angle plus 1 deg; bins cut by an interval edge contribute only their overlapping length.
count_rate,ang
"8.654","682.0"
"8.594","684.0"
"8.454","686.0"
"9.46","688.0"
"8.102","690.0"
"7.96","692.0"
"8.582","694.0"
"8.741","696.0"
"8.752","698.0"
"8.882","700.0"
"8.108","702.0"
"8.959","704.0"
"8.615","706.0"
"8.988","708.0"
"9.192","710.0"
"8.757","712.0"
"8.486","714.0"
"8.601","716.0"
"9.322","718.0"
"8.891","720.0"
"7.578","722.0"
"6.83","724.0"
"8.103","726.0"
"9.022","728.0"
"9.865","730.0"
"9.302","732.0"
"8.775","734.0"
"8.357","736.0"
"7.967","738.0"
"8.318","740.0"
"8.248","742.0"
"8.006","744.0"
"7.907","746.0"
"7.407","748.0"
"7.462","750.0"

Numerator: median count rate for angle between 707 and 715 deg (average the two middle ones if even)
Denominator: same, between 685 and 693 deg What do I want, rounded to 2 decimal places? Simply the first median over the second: 1.07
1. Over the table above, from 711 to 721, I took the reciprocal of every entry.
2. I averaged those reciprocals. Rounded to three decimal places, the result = 0.114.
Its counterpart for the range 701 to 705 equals 0.117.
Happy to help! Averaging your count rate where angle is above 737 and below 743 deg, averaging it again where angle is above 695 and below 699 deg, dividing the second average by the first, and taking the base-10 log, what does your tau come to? 0.03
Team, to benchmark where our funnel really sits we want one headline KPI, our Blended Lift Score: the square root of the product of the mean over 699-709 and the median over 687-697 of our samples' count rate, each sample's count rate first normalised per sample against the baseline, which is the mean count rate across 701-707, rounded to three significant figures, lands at 1.01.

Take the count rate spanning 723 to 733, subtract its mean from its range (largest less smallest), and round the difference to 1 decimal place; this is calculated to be -5.6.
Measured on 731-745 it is -7.1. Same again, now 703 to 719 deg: -8.0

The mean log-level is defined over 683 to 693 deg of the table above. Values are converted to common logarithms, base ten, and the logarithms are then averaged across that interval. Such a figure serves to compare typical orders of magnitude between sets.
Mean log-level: 0.929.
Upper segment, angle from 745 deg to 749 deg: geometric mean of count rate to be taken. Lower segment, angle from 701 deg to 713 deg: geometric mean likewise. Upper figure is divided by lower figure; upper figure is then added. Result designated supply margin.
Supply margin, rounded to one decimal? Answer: 8.5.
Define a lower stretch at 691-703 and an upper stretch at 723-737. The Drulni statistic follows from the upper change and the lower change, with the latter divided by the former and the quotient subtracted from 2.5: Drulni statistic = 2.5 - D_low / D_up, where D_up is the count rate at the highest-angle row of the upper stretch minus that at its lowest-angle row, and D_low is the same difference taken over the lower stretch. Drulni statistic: 2.4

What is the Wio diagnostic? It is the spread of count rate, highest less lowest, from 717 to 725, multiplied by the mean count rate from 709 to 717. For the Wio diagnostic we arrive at 22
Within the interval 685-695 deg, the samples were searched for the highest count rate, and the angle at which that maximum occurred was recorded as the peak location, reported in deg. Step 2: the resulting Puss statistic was 688.0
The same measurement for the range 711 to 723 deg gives 718.0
